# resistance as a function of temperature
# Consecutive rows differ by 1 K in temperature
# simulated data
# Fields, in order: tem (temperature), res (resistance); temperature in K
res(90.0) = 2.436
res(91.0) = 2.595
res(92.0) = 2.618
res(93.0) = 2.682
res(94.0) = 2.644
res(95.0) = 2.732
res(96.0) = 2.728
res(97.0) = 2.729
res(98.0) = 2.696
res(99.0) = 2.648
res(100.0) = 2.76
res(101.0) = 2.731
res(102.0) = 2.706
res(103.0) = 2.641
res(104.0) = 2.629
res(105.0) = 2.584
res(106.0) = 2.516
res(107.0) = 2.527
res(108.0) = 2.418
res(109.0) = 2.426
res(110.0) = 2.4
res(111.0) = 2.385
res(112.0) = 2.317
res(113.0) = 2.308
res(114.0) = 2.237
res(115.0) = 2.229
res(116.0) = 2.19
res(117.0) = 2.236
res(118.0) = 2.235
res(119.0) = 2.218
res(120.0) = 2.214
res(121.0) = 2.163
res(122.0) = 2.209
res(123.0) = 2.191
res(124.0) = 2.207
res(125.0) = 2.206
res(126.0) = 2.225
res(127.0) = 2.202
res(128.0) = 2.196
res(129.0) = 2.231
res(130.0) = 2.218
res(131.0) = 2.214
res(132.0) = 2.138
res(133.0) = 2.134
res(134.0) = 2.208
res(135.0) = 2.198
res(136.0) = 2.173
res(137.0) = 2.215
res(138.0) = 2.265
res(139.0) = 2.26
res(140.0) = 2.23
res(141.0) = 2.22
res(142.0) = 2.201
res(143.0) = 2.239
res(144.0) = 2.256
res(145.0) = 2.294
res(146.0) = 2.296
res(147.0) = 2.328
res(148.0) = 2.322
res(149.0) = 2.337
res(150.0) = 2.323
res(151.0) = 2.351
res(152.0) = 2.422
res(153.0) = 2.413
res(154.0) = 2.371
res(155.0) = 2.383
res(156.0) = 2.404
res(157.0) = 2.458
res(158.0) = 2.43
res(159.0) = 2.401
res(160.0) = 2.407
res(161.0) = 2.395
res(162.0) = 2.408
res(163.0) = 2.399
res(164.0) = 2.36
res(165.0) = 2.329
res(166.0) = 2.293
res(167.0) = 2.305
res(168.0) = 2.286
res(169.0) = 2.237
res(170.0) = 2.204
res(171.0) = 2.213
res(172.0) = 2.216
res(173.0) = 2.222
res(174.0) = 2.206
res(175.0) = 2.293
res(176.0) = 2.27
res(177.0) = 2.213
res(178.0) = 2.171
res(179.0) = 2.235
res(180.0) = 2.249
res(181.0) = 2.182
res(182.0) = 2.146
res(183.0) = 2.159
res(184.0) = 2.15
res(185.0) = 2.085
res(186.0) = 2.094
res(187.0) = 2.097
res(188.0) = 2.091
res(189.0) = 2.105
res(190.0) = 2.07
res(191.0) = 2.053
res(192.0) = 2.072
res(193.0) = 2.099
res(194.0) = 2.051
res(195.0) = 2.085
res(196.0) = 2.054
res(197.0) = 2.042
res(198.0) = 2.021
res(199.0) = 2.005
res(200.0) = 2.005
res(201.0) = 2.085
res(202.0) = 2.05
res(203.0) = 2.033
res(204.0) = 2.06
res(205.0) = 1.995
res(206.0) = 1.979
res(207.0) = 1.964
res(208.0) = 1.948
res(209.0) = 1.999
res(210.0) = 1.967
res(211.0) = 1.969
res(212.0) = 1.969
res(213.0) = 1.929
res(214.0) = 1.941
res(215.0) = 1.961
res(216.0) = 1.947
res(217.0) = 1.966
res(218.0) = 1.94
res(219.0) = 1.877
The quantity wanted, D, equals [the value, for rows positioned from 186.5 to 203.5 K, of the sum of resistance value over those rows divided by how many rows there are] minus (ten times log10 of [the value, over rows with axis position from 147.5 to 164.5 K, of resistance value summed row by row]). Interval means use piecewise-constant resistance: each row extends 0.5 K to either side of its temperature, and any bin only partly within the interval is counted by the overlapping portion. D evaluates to -14.0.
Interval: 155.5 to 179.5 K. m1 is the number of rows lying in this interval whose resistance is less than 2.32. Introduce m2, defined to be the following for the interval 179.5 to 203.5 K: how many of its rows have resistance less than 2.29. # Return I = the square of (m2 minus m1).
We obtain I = 100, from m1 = 14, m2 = 24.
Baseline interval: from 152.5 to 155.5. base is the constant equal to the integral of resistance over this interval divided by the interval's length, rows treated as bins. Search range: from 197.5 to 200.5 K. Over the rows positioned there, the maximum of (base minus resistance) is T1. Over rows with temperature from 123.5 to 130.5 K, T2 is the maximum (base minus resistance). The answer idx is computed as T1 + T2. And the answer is 0.58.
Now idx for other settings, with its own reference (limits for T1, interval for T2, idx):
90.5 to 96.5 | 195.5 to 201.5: 0.18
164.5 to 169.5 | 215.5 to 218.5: 0.60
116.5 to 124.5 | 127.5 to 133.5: 0.48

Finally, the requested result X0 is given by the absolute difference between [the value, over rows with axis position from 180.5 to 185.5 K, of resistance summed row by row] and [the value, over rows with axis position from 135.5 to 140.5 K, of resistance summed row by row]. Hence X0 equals 0.4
